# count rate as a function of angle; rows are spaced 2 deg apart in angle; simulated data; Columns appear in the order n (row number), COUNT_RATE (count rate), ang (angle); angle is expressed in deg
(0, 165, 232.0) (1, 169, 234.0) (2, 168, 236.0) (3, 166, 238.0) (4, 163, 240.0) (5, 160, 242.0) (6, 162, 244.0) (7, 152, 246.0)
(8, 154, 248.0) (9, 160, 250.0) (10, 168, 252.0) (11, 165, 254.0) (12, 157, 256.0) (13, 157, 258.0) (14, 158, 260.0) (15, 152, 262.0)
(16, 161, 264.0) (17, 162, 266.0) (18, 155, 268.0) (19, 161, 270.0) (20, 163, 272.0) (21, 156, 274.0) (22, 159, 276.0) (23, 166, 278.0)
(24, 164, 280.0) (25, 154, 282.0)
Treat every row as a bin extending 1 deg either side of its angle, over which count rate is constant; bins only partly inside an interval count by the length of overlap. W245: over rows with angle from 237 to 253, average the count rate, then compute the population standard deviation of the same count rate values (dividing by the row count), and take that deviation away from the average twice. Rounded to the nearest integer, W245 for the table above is 150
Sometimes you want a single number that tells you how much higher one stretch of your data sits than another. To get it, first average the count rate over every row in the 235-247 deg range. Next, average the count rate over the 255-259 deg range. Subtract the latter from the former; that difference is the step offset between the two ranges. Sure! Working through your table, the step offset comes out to 4.8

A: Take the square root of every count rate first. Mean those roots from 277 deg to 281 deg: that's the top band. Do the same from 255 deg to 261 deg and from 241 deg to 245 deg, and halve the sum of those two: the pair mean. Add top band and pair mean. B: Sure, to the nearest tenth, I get 25.5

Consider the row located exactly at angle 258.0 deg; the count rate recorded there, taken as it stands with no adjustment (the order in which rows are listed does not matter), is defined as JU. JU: 157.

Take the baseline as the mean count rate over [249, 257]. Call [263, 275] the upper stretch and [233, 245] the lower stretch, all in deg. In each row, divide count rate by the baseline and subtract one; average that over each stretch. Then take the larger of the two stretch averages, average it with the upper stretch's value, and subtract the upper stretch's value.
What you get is 0.015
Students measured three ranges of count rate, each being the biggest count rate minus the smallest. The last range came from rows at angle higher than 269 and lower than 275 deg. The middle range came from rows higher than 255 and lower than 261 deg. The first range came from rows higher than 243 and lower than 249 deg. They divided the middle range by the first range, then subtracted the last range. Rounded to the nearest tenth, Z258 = -6.9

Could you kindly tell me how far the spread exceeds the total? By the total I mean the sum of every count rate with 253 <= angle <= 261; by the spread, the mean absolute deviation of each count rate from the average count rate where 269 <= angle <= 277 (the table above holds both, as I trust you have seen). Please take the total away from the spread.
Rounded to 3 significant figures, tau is -635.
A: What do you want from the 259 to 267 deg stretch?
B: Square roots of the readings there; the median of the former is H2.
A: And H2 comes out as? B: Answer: 12.6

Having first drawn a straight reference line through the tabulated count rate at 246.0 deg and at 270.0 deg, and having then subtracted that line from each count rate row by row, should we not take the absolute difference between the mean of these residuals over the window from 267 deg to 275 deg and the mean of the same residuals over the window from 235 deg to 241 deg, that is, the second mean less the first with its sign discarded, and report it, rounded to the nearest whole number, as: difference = 19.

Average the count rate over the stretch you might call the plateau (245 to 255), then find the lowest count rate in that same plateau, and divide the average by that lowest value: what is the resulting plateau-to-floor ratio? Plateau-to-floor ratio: 1.051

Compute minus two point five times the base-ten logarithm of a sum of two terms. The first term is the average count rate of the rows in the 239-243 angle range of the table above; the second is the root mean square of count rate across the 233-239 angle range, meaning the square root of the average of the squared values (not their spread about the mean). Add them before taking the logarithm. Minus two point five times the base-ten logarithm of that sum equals -6.29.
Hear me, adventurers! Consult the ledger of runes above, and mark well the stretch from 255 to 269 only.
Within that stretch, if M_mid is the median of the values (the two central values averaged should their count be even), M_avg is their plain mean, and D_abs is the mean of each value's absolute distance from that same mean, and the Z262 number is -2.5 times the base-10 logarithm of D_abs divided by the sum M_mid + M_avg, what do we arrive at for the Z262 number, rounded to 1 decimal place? 5.3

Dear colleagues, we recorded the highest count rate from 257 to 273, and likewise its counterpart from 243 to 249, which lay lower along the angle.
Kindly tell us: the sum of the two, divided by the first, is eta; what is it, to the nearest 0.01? 1.99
